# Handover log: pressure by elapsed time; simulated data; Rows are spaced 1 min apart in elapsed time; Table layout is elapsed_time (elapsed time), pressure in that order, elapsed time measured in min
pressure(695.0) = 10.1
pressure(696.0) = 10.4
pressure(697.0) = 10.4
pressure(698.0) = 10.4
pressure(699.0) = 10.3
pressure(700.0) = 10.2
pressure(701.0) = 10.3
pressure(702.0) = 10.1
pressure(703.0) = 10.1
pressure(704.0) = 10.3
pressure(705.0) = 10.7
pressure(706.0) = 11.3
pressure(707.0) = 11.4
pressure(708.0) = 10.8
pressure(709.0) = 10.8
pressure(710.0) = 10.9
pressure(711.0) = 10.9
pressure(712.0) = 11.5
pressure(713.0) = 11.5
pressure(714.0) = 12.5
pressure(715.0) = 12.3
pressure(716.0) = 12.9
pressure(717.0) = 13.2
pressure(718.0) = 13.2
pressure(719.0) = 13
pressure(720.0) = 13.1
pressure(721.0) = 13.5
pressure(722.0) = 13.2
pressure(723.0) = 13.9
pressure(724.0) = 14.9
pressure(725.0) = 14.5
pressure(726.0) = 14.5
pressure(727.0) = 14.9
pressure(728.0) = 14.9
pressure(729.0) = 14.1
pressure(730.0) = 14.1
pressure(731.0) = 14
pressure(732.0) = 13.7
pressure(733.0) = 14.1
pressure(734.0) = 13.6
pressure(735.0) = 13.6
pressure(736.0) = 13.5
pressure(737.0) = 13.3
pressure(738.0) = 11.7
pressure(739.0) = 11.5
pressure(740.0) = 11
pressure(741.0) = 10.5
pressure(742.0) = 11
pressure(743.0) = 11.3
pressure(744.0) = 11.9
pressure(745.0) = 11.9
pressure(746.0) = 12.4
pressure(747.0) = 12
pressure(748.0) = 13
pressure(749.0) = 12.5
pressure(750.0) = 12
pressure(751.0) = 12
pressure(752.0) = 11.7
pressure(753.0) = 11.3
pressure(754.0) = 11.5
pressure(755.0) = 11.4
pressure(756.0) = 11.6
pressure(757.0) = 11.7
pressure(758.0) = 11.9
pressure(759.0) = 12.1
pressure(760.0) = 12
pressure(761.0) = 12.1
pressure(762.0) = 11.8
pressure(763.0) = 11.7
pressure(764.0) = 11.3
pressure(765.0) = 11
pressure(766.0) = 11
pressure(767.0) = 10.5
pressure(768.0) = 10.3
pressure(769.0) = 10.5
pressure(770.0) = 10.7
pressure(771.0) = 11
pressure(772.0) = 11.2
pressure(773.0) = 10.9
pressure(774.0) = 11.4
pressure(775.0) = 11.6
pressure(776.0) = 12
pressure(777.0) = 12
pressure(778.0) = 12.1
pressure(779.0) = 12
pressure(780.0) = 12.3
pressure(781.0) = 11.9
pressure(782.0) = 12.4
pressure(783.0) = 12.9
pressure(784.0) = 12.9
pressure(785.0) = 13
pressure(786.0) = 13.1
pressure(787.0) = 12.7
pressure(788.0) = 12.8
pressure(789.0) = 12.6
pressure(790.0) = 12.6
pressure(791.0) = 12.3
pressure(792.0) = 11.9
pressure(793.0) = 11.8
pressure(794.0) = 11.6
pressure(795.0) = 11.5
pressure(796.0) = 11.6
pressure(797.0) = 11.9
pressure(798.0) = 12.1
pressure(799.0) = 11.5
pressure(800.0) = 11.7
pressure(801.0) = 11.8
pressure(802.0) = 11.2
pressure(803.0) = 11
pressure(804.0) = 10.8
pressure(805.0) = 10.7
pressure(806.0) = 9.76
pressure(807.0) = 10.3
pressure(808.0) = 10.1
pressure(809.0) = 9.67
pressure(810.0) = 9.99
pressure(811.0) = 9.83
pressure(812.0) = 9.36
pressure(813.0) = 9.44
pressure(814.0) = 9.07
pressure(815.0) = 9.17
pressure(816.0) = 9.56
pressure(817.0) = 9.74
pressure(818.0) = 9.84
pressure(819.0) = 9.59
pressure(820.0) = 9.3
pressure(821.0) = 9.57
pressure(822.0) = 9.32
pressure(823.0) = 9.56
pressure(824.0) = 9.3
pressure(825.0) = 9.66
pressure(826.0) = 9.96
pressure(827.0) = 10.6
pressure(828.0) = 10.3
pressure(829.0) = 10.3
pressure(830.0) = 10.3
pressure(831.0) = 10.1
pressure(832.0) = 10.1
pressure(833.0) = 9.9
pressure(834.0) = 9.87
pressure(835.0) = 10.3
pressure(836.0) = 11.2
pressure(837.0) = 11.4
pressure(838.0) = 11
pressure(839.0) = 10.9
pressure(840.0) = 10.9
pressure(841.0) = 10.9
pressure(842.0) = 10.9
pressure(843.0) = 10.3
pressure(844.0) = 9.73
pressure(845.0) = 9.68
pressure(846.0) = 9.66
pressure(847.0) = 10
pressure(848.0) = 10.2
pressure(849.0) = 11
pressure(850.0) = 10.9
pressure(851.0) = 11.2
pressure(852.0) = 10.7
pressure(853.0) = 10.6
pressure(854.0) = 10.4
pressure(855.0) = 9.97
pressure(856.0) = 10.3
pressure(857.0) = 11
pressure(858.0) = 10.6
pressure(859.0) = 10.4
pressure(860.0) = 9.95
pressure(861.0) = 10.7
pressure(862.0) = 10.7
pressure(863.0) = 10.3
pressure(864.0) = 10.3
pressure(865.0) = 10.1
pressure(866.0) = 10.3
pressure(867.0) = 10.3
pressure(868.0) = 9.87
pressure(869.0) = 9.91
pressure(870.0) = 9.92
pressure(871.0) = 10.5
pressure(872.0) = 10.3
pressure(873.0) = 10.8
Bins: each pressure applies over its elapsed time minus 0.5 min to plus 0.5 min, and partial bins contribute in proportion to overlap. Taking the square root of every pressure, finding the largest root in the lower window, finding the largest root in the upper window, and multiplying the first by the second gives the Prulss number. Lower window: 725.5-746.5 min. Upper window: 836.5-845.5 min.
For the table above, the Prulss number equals 13.0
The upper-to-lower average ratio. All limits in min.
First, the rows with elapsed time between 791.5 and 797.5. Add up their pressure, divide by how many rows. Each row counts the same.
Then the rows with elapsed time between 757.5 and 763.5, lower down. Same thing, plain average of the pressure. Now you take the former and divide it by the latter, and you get 0.98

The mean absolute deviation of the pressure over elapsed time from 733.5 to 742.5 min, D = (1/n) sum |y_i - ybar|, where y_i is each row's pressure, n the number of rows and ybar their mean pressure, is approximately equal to 1.17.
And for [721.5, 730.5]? 0.45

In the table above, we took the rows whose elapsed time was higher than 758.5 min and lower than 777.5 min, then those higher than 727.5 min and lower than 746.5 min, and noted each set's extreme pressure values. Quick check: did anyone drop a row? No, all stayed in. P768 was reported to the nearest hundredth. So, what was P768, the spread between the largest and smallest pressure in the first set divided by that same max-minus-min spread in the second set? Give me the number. 0.41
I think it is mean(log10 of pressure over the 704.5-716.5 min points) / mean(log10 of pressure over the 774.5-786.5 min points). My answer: 0.97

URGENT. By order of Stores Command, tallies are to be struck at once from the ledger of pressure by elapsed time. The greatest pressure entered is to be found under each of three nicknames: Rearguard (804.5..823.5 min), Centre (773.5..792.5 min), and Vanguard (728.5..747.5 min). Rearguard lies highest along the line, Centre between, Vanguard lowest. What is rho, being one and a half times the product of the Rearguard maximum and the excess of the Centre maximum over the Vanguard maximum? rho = -16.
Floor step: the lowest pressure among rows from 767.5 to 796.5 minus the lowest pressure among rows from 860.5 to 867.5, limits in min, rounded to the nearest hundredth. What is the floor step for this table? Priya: 0.20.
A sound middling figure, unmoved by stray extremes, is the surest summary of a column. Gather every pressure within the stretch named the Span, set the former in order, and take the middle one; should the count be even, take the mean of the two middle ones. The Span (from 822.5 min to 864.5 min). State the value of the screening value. 10.3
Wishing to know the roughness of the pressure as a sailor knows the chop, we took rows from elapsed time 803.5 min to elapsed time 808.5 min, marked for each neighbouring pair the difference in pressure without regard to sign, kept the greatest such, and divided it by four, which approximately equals 0.235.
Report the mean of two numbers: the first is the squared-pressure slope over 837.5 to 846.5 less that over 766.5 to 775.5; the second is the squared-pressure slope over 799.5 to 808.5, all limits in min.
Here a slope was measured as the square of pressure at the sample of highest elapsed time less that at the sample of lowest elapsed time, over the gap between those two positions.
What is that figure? -5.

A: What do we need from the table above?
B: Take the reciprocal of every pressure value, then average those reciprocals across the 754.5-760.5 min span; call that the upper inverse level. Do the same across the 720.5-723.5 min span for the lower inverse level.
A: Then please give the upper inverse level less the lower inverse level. 0.011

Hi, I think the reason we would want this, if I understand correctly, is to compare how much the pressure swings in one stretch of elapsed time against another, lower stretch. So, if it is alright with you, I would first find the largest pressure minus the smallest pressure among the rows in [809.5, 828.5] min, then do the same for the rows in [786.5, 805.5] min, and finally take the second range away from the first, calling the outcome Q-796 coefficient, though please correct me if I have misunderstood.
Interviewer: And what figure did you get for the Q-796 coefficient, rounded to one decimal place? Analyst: -0.6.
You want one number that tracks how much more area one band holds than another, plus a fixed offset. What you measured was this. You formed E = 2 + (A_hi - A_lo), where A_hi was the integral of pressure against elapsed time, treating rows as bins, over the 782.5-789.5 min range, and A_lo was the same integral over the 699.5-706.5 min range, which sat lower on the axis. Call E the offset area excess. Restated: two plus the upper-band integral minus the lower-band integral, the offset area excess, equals 19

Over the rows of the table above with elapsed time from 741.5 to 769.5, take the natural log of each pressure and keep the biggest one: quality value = 2.56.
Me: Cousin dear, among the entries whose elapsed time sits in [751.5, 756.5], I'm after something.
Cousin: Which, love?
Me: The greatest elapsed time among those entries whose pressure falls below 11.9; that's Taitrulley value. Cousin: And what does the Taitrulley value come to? 756.0 min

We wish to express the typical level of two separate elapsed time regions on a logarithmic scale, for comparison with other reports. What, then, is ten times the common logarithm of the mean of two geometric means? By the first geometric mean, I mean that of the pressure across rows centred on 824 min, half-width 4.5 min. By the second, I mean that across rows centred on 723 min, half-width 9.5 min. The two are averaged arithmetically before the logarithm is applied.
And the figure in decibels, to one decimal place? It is 10.7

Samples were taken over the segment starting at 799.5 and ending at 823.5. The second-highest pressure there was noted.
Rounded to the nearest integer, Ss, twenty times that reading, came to 234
